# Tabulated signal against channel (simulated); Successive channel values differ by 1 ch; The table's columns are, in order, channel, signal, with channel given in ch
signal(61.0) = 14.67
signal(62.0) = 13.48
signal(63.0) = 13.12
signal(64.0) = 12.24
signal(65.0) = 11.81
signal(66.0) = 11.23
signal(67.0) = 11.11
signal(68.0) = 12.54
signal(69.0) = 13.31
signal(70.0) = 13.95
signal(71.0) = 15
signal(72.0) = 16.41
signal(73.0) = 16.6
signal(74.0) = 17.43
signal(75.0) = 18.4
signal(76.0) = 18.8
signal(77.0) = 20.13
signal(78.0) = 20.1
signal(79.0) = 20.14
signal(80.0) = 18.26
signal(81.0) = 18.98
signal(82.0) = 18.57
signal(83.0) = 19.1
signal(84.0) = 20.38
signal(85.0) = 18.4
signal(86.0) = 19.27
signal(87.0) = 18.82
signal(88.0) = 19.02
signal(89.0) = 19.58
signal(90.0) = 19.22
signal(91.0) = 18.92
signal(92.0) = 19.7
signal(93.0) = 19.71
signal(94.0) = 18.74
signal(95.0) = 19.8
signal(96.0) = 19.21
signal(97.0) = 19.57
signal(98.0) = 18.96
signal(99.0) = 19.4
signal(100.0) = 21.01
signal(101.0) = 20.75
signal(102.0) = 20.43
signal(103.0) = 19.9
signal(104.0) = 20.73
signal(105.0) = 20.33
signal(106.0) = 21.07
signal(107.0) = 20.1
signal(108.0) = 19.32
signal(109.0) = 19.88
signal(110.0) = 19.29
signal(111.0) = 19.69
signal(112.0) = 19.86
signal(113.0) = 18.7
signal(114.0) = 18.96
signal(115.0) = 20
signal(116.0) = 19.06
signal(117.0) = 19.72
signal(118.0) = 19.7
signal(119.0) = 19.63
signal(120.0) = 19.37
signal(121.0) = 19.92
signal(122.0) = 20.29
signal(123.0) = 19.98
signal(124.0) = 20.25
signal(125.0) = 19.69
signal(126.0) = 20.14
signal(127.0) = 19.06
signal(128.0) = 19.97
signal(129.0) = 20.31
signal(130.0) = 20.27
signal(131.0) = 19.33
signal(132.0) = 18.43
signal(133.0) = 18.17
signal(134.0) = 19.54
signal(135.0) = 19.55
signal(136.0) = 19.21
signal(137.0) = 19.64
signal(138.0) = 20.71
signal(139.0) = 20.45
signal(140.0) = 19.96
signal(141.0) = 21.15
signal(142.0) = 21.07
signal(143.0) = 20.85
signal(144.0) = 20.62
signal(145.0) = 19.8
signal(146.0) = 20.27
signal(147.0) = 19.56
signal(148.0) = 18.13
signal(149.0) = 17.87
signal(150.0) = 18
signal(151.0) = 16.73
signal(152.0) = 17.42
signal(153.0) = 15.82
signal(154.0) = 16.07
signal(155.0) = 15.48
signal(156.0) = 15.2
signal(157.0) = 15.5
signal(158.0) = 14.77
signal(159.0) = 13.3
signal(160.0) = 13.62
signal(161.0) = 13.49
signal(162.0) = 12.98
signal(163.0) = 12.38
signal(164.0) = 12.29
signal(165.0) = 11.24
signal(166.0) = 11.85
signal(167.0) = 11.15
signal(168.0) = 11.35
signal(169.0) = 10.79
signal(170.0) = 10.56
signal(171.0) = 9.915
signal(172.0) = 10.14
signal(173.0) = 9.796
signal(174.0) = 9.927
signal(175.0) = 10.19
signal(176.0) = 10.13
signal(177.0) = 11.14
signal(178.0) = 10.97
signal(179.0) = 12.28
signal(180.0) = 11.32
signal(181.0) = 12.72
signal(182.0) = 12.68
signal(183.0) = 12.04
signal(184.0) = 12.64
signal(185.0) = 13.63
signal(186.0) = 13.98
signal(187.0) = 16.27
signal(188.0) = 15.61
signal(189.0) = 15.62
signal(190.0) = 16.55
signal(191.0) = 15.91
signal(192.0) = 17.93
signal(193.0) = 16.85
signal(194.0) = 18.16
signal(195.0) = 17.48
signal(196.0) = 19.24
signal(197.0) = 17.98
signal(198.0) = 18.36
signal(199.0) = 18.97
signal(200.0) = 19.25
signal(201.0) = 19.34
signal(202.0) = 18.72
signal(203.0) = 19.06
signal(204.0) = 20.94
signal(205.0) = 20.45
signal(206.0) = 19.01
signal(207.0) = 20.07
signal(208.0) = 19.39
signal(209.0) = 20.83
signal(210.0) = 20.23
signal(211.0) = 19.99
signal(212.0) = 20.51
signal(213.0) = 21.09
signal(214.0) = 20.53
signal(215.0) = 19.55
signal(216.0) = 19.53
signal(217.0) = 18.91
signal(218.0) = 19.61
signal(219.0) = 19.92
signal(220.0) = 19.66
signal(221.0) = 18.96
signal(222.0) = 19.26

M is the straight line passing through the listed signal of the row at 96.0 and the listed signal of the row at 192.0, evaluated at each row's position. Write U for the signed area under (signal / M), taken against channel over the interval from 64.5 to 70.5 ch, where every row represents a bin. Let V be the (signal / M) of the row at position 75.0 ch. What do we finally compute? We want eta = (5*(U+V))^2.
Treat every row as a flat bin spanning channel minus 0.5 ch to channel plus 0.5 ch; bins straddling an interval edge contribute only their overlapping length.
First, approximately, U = 3.8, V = 0.94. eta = 557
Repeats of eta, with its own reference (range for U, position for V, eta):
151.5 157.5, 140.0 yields 977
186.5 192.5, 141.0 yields 1084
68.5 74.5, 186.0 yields 762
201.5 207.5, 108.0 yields 1471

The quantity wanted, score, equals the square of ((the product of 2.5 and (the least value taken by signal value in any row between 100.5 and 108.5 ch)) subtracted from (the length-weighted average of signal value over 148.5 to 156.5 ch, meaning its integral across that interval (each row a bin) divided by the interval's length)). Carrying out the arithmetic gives 1007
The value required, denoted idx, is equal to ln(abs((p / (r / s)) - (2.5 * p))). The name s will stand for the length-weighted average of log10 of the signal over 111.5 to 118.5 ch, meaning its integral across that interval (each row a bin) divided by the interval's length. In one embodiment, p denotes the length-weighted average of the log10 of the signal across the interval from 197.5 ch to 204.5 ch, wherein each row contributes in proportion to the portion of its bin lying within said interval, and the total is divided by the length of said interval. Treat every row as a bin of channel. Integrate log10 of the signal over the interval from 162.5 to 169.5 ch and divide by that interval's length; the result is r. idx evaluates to 0.50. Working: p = 1.28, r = 1.06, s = 1.29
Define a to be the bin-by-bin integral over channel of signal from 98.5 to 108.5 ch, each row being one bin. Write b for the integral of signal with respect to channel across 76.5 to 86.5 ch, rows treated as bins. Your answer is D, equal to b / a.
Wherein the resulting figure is 0.95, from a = 203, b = 193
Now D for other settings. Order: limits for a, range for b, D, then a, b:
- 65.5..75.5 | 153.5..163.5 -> 0.98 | 146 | 143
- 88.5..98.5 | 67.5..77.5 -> 0.84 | 193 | 163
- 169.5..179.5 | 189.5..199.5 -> 1.69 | 105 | 177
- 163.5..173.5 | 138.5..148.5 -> 1.85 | 109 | 202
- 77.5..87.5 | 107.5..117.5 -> 1.01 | 192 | 194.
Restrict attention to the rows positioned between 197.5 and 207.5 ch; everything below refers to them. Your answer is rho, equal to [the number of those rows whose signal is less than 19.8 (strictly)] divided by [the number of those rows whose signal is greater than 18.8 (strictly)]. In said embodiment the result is 0.9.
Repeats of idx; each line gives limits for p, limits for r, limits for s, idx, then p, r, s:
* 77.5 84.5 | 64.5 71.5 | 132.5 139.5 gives 0.53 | 1.29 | 1.10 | 1.29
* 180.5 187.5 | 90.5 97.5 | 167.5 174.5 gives 0.66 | 1.13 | 1.29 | 1.01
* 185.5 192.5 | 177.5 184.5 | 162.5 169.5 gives 0.60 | 1.20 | 1.08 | 1.06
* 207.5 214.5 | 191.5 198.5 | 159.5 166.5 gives 0.75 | 1.31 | 1.25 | 1.10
